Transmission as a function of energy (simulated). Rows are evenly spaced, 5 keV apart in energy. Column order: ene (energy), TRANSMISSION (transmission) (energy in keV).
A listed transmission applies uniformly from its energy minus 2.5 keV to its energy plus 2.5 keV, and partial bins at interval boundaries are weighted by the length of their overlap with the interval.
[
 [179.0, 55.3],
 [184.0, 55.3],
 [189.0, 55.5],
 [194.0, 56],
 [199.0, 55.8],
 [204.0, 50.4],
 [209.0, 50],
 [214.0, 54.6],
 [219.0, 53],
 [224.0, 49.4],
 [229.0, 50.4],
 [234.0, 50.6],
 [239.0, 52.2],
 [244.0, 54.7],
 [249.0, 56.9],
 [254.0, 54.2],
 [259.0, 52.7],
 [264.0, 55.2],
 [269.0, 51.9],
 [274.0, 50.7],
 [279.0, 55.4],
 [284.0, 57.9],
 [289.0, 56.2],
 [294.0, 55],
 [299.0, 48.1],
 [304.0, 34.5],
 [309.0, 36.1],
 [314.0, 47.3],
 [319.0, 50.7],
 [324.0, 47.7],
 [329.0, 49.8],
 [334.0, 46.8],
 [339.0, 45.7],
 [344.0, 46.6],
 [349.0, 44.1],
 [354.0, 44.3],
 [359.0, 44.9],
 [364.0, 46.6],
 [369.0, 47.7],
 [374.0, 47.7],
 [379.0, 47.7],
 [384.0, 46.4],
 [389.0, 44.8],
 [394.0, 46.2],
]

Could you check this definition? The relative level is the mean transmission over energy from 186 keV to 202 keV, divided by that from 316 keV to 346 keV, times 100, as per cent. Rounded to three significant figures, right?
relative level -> 116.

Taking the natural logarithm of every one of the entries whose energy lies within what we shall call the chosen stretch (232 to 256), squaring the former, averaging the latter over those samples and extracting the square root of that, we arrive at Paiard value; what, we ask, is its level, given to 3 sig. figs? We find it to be 3.98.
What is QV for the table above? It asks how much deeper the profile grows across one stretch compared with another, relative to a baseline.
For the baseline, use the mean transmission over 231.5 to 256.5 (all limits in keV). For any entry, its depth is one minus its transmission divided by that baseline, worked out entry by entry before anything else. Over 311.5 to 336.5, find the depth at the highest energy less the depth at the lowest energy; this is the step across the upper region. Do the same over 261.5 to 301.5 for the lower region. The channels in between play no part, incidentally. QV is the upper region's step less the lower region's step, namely -0.12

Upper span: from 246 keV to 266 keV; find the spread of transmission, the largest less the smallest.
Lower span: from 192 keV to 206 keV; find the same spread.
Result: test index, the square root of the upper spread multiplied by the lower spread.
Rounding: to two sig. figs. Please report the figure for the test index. 4.8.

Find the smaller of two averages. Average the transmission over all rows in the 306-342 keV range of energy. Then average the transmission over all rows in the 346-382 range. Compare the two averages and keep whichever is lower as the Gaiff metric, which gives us 46.1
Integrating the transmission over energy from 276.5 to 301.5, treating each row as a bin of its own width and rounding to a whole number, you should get 1363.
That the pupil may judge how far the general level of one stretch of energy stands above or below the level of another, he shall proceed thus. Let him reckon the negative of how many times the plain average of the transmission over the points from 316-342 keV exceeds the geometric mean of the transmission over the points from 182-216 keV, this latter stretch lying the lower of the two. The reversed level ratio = -0.89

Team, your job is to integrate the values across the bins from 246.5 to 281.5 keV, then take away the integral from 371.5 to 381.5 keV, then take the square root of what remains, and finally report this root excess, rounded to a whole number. 38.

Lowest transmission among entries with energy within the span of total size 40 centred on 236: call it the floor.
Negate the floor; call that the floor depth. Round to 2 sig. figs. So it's -49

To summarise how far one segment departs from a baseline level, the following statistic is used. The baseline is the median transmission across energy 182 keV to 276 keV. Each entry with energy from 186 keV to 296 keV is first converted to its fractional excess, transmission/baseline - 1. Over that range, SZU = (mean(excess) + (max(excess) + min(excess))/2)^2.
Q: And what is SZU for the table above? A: 0.00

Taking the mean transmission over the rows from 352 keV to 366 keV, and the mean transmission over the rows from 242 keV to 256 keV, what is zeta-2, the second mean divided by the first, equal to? 1.22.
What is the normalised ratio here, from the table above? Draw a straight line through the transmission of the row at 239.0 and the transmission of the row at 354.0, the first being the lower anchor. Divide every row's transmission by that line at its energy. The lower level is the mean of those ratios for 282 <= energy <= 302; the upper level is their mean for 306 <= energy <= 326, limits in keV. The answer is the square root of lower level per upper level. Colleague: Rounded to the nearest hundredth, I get 1.07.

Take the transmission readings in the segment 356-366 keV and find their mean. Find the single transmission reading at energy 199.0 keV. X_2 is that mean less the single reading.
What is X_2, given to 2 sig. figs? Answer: -10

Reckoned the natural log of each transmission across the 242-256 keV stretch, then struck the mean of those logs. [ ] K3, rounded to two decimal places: 4.01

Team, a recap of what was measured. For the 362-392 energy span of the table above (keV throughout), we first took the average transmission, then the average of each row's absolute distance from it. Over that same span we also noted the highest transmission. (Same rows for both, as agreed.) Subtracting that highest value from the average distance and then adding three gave -43.8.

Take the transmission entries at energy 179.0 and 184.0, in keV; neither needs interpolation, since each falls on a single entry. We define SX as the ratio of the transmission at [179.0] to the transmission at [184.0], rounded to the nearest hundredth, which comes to 1.00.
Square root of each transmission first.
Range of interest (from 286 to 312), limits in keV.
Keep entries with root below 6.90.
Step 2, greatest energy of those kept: 309.0 keV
